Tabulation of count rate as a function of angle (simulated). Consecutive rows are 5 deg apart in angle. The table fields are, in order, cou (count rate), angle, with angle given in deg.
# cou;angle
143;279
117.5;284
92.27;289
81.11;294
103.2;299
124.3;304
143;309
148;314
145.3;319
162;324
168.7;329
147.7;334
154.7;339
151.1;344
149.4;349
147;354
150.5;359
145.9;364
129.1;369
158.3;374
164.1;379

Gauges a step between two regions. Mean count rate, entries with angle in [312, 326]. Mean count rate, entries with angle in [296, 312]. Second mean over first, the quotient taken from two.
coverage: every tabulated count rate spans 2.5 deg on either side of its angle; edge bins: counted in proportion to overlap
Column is 1.19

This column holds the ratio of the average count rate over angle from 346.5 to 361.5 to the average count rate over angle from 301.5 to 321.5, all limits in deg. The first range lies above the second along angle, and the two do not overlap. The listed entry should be 1.1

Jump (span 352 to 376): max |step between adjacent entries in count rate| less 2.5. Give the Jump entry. 27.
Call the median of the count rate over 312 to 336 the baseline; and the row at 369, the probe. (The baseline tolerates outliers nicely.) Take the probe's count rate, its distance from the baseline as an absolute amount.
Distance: 19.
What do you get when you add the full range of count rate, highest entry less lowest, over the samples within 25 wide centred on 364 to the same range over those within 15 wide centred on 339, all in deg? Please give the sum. 36.2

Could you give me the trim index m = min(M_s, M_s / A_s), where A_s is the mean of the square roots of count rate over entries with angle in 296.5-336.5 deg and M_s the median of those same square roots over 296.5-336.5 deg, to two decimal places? 1.02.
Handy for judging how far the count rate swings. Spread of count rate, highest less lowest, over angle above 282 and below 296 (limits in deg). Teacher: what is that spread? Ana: 36.4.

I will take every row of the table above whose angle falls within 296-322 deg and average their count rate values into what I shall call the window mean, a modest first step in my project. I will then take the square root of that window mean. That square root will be 11.5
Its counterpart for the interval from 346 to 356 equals 12.2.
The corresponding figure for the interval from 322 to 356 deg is 12.4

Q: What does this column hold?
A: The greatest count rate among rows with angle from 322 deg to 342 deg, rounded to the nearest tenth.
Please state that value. 168.7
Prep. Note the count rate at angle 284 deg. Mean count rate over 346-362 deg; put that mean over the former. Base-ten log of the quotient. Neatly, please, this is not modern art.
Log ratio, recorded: 0.10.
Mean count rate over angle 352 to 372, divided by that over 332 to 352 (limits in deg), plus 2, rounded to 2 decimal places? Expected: 2.95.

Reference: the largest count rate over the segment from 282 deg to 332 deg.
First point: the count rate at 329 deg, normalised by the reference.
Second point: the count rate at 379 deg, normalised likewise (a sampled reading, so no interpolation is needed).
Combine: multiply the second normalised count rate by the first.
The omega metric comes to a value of 0.97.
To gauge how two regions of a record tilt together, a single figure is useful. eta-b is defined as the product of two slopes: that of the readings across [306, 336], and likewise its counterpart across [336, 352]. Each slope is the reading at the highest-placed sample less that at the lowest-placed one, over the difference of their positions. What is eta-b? -0.10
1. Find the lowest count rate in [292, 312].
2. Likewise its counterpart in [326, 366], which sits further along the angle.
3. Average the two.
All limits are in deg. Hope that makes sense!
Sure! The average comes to 114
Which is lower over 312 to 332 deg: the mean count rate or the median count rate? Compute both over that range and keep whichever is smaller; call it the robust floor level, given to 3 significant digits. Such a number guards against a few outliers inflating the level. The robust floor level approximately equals 155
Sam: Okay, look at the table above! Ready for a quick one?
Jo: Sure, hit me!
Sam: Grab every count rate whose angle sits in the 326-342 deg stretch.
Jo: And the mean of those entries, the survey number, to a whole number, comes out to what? 157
